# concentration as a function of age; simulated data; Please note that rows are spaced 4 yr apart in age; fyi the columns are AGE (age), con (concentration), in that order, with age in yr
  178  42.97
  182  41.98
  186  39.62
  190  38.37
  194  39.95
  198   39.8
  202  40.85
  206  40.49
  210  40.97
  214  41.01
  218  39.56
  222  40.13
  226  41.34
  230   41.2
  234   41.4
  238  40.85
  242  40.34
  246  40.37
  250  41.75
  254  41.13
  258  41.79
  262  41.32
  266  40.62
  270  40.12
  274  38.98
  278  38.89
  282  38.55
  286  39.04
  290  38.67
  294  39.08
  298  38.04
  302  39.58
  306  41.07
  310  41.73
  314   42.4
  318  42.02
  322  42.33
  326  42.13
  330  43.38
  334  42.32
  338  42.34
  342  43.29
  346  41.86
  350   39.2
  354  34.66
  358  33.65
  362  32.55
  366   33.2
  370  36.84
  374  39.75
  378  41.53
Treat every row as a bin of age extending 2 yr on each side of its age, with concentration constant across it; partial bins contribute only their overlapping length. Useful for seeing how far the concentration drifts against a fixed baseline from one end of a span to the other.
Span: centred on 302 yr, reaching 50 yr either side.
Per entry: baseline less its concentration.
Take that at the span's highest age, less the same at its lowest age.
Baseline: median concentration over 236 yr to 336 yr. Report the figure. 1.9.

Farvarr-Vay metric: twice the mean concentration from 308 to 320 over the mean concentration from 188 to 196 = 2.15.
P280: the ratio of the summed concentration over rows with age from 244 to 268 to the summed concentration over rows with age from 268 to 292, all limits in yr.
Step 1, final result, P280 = 1.05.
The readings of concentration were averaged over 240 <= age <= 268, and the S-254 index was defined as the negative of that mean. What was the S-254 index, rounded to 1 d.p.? -41.0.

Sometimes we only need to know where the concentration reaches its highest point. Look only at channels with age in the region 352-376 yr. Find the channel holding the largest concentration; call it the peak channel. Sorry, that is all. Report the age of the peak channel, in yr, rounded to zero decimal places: 374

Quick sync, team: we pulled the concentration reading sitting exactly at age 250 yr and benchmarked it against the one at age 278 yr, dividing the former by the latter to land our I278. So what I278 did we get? 1.07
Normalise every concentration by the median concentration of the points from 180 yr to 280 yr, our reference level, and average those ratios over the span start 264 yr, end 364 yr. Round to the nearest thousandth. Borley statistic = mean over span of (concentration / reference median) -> 0.981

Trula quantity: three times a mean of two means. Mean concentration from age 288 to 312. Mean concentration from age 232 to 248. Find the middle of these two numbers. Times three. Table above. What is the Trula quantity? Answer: 121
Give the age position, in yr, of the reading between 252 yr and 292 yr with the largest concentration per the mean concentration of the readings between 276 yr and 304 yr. 258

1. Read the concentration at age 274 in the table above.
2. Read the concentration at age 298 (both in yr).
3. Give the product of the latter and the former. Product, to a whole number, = 1483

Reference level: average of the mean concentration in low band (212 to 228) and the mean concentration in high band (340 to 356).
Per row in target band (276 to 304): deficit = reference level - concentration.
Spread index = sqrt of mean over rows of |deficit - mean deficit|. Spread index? 0.60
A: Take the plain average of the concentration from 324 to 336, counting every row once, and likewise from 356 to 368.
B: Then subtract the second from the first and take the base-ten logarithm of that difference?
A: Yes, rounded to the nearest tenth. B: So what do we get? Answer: 1.0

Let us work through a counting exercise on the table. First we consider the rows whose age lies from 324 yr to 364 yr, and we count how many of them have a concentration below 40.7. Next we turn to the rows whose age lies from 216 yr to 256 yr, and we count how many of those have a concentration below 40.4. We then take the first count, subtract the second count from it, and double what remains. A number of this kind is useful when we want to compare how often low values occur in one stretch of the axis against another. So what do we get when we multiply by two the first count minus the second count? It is 0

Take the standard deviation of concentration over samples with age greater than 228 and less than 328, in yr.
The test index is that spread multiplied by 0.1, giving 0.13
